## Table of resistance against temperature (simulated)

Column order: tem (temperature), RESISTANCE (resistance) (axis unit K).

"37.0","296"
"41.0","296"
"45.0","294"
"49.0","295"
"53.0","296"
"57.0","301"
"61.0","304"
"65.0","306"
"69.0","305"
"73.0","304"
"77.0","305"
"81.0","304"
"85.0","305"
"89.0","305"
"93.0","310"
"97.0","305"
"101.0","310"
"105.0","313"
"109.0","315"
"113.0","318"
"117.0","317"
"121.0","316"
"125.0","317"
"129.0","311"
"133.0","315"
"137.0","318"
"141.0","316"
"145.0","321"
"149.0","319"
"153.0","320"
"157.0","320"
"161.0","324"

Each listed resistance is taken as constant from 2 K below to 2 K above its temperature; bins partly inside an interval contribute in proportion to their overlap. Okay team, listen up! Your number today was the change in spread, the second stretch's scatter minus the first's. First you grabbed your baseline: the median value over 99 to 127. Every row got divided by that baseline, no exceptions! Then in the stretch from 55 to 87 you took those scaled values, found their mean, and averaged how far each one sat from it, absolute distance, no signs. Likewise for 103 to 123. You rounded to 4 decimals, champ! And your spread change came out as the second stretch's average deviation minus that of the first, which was 0.0014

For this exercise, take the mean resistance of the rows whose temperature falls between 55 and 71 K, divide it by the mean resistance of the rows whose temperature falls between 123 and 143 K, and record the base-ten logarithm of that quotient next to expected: -0.0160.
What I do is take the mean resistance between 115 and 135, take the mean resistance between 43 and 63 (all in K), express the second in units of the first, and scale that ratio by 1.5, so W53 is 1.42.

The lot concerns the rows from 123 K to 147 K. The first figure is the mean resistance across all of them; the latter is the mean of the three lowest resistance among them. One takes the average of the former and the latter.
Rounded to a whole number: 315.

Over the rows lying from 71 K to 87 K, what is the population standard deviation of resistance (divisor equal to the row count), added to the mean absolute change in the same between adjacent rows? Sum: 1.5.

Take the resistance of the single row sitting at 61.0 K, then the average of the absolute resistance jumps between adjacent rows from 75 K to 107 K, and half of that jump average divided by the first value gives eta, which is 0.0047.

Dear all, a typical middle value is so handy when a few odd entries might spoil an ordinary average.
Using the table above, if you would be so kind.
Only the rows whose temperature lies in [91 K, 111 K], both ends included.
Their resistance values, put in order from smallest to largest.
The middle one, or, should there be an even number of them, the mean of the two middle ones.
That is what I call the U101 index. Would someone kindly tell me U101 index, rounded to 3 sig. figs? 310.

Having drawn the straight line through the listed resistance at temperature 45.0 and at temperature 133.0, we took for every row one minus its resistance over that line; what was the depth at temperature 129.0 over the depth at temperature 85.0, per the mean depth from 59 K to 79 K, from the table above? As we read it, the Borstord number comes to 119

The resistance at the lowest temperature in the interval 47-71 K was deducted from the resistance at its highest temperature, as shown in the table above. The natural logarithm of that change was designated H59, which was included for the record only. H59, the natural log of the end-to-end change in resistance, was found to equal 2.3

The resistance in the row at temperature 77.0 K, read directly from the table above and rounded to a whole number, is 305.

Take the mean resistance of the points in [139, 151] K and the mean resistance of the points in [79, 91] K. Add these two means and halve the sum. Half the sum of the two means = 312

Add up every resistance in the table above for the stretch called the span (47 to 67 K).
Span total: 1502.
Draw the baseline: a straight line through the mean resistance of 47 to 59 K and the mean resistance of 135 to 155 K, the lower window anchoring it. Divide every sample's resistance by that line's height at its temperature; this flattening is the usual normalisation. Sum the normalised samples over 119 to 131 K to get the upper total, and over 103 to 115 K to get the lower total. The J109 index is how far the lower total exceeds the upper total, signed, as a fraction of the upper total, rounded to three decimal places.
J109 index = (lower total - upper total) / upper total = 0.014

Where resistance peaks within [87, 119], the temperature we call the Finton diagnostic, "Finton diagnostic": 113.0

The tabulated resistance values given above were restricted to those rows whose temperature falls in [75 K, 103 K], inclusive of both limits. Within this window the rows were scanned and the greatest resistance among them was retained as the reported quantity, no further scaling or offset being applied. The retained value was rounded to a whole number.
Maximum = 310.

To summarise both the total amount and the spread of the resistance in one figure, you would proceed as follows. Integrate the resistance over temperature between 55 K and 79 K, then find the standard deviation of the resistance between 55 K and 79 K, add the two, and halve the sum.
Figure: 3651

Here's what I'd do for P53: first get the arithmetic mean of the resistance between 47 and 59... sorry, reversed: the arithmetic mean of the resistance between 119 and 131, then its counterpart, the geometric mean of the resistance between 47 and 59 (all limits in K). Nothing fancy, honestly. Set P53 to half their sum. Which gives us 306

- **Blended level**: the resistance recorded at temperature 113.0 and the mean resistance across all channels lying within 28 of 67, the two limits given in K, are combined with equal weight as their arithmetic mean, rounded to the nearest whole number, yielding 310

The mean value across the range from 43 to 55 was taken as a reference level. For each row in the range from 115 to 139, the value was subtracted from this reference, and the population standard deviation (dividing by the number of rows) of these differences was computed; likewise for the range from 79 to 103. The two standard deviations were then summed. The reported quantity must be 4.8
